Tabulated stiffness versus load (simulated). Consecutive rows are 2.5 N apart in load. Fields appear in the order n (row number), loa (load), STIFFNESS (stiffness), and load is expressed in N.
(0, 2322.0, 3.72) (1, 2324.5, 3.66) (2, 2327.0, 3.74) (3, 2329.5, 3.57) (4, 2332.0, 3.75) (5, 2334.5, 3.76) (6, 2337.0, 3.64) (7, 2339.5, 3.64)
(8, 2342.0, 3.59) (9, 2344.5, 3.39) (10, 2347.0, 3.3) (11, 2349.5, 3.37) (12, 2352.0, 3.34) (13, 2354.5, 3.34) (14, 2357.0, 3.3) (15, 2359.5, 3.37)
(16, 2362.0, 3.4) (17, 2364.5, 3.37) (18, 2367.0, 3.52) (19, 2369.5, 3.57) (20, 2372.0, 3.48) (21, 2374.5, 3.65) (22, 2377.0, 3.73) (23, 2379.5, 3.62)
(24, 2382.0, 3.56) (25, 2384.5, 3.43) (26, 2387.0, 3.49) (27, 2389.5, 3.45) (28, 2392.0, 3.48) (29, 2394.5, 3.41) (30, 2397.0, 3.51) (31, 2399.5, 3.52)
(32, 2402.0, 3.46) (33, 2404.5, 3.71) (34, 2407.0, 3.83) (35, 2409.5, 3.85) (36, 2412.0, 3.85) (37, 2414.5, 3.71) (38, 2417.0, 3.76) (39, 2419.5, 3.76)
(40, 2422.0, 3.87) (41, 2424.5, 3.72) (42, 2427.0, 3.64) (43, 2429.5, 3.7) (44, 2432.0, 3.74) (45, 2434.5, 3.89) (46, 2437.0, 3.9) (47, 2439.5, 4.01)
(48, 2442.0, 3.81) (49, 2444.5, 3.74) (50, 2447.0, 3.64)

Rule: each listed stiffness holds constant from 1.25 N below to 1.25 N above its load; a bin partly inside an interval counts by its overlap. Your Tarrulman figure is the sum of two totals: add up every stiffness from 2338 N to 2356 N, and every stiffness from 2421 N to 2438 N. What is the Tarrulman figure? 50.4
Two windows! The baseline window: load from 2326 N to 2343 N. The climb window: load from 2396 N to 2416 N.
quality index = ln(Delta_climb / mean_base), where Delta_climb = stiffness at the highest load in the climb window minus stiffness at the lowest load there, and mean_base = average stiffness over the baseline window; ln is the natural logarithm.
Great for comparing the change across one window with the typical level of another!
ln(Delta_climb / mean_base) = -2.9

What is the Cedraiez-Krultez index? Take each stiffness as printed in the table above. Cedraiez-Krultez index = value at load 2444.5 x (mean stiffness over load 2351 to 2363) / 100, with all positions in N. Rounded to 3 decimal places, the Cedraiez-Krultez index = 0.125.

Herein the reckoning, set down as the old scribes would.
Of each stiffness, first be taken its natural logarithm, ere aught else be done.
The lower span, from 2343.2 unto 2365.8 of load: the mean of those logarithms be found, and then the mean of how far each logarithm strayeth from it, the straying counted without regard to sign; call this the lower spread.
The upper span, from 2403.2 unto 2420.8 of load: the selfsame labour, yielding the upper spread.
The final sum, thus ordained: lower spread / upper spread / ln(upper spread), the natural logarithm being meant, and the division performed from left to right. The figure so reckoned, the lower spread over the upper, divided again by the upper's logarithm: -0.15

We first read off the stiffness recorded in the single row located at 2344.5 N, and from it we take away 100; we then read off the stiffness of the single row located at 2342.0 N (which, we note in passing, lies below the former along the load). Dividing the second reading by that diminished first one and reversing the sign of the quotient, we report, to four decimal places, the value 0.0372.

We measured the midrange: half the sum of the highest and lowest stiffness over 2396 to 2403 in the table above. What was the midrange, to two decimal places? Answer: 3.49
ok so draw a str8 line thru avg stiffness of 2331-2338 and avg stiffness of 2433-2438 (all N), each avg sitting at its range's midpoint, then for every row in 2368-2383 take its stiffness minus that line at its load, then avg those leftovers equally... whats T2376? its -0.19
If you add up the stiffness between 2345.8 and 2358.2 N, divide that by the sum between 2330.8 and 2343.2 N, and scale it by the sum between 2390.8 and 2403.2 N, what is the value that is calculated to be 15.7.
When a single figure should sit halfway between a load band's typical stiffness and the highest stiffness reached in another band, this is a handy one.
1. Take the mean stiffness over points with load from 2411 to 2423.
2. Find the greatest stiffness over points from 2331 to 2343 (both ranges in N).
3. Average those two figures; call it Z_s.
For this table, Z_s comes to 3.77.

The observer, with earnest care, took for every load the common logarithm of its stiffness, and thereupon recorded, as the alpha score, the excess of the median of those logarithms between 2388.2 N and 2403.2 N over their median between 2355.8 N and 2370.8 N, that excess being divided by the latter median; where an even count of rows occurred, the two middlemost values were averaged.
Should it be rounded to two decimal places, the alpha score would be 0.02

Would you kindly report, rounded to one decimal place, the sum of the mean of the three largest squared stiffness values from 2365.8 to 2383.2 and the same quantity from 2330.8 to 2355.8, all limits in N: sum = 27.3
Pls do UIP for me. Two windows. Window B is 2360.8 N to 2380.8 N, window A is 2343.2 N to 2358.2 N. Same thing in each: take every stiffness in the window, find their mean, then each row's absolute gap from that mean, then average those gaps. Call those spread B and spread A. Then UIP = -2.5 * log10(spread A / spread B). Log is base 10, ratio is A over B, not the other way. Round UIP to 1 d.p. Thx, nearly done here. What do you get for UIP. 1.4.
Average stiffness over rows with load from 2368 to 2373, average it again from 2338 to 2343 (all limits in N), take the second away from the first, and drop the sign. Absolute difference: 0.09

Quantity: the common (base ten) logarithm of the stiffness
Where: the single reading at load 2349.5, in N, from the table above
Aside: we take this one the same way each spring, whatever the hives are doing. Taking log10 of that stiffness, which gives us 0.53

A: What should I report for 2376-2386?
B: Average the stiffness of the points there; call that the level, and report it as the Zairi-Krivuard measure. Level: 3.6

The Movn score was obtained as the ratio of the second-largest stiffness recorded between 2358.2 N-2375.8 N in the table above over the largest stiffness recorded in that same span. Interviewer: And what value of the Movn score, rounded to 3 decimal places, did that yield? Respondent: 0.978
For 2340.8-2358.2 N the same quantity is 0.944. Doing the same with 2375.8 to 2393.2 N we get 0.971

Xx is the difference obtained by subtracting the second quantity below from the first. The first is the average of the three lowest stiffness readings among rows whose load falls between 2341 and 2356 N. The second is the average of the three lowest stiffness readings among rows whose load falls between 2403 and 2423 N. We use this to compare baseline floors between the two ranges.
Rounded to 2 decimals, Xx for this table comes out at -0.40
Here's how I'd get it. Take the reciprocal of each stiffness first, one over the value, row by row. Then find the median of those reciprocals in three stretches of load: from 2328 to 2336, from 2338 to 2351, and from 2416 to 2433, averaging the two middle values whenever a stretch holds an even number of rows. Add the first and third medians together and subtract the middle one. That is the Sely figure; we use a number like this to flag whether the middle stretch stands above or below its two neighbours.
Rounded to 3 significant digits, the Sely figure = 0.239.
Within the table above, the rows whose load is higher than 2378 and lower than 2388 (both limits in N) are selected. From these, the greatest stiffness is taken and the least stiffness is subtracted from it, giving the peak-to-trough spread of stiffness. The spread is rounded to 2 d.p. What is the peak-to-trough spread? 0.19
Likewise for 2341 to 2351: 0.29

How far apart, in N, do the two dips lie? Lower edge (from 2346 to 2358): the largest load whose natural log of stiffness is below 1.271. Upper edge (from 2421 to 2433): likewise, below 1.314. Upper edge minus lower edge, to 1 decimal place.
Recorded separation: 72.5 N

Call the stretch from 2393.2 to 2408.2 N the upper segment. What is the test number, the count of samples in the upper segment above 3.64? 2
